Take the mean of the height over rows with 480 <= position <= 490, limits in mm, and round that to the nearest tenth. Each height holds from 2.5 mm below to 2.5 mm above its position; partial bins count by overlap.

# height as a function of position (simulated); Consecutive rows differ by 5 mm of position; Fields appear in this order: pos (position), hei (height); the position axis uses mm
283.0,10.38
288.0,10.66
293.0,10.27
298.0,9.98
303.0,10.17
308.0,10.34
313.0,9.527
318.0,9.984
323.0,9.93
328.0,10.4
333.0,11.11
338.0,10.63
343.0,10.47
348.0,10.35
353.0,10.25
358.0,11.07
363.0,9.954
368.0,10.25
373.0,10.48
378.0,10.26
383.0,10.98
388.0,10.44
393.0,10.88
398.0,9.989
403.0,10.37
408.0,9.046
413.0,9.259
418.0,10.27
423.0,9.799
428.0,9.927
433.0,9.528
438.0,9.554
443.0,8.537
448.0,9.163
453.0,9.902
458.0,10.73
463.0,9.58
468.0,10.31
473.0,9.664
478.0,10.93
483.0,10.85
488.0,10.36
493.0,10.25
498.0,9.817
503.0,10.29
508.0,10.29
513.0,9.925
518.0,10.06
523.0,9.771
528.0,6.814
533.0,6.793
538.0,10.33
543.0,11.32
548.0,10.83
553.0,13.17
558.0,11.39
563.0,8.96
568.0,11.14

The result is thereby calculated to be 10.6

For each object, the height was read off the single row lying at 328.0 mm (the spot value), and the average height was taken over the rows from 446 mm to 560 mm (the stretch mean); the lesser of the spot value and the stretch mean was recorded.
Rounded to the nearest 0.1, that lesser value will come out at 10.1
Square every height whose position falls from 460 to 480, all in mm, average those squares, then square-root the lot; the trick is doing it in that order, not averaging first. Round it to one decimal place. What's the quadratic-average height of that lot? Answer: 10.1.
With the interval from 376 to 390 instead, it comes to 10.6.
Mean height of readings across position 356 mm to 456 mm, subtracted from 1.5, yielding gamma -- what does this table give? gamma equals -8.48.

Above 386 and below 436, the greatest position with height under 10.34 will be 433.0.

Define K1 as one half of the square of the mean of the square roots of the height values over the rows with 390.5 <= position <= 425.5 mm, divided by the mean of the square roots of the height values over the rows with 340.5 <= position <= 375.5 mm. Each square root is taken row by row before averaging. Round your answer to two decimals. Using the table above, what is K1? 1.54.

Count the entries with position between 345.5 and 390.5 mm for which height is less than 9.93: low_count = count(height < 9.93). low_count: 0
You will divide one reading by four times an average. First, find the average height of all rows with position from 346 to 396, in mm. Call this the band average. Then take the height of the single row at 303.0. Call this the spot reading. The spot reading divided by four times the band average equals 0.242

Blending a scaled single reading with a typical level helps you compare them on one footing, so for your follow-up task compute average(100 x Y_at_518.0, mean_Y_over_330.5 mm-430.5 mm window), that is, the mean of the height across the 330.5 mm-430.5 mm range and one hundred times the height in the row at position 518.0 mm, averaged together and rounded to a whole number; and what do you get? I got 508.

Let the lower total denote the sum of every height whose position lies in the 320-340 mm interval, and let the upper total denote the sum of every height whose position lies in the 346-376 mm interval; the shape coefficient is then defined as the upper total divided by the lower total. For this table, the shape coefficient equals 1.5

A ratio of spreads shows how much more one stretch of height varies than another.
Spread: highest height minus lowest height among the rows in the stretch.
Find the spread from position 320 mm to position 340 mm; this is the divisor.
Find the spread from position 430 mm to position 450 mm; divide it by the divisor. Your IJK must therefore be 0.86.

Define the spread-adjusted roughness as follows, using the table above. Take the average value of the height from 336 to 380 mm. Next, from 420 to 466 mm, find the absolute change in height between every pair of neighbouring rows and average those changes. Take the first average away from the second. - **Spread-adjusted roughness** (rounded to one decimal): -9.8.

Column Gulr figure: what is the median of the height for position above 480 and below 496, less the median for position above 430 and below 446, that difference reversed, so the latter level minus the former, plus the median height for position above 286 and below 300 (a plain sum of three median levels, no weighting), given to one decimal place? 9.4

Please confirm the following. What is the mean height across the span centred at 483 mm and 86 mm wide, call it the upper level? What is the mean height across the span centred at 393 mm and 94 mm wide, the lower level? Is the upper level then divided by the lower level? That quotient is 0.99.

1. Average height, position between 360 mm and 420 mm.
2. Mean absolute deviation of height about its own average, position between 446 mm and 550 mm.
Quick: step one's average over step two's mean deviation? 14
